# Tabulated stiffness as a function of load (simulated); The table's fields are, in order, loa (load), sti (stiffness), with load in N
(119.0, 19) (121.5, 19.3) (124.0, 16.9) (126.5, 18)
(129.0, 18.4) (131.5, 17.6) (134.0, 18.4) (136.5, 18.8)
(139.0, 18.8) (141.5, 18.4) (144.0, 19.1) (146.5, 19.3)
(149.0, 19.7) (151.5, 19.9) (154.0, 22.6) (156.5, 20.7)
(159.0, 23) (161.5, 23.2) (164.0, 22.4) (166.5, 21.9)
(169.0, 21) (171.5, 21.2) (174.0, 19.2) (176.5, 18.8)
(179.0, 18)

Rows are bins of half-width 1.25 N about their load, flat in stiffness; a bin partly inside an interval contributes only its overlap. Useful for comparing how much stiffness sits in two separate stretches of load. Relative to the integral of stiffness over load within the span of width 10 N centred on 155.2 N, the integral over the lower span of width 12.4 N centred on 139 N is 1.08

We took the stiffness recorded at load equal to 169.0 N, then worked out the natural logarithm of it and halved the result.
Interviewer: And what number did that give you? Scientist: 1.52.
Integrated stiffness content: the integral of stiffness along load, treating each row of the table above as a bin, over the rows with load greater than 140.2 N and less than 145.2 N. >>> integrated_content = 94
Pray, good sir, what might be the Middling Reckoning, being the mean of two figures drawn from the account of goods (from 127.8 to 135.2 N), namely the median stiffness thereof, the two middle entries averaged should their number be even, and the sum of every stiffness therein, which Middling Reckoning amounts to 36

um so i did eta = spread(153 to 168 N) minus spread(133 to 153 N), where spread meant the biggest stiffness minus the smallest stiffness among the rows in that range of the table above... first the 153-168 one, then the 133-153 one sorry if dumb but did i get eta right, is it 1.0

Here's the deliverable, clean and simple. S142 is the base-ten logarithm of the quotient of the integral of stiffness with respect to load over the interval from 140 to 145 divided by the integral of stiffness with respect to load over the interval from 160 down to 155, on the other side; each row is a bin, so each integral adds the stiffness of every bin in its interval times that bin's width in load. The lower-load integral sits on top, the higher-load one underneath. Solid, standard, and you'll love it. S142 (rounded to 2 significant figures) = -0.066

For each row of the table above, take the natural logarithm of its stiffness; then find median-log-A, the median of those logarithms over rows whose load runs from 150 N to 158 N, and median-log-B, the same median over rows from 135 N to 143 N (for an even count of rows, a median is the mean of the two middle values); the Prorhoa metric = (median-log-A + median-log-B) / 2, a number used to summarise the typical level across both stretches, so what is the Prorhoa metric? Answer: 2.98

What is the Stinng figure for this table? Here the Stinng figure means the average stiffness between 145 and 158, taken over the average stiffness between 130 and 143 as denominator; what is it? 1.11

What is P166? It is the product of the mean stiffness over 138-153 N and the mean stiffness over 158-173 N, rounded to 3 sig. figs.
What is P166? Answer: 425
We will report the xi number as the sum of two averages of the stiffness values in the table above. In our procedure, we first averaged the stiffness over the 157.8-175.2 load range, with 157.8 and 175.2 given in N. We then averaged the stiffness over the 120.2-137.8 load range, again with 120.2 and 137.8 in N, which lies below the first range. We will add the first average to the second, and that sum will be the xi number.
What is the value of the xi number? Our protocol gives 39.9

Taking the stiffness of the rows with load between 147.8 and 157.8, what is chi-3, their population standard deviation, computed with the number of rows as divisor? 1.1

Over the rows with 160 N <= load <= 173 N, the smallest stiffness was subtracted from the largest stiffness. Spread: 2.20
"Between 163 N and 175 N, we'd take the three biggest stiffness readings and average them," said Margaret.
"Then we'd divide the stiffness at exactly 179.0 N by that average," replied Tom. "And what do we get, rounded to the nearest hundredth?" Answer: 0.82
